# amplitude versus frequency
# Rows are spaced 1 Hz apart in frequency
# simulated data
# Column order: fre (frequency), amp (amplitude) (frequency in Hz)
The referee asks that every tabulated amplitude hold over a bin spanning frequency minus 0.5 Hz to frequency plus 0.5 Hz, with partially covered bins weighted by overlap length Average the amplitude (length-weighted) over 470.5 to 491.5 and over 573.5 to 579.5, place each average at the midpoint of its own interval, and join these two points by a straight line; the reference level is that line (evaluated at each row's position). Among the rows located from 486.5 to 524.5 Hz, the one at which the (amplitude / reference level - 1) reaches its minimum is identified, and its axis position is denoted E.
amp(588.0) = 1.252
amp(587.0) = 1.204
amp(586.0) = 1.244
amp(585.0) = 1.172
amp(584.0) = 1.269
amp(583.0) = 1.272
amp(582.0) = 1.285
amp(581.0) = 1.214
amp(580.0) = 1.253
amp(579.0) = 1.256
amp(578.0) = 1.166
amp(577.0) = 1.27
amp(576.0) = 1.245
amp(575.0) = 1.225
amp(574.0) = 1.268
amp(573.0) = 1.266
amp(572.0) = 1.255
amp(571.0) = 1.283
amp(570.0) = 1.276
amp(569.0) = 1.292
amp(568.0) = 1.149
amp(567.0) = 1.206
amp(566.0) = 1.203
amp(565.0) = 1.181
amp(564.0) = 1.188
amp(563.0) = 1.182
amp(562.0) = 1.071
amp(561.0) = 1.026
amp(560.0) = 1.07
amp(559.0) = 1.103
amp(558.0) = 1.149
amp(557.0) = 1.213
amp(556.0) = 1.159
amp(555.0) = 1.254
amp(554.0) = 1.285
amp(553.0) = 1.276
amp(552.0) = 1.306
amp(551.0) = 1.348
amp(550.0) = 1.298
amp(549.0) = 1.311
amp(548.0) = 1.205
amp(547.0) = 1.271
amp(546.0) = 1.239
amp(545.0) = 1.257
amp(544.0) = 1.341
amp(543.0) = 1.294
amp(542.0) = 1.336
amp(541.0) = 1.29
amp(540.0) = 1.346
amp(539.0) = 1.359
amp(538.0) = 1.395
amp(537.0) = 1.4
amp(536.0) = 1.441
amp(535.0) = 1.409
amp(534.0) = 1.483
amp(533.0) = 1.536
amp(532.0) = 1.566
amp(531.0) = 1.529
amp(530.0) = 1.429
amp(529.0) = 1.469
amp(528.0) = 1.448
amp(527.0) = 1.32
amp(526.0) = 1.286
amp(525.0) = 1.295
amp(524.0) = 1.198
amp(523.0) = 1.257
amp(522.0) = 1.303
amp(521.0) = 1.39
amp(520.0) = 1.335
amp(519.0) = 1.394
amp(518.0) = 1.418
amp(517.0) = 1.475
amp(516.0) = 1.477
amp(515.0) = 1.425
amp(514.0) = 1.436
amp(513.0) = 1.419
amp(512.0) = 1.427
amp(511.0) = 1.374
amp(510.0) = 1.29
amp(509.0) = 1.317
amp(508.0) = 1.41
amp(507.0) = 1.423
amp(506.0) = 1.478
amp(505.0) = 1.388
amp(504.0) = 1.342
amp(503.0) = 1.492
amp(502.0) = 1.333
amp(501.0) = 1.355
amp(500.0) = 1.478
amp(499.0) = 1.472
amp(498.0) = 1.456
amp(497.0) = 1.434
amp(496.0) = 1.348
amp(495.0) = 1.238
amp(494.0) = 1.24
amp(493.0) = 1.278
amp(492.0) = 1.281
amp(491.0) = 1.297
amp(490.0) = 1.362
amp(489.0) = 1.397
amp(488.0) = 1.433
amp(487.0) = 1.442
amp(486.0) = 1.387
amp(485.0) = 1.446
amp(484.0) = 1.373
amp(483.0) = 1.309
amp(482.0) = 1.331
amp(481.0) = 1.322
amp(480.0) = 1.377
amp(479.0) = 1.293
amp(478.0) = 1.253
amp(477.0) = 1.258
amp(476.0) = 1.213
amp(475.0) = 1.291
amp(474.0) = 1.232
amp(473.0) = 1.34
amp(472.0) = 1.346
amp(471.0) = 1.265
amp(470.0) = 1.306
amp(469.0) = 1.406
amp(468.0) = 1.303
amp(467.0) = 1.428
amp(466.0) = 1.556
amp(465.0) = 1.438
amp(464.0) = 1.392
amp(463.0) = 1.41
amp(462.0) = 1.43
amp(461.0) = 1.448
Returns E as 524.0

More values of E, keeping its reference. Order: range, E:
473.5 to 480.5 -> 476.0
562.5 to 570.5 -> 568.0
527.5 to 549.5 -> 548.0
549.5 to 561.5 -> 561.0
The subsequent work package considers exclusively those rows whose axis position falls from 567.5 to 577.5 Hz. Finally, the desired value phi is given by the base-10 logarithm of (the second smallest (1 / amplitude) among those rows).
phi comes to -0.108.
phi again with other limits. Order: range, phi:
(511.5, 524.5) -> -0.169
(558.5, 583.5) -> -0.109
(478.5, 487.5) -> -0.159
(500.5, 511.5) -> -0.170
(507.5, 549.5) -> -0.186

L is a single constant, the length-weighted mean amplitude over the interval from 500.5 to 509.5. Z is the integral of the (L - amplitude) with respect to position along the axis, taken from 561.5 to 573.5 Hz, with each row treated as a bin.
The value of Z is 2.2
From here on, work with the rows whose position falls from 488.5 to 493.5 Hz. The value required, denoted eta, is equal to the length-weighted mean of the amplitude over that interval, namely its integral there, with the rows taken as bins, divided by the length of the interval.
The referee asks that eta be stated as 1.32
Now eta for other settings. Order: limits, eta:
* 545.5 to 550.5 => 1.26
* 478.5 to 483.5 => 1.33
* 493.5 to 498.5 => 1.34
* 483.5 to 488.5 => 1.42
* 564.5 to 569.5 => 1.21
